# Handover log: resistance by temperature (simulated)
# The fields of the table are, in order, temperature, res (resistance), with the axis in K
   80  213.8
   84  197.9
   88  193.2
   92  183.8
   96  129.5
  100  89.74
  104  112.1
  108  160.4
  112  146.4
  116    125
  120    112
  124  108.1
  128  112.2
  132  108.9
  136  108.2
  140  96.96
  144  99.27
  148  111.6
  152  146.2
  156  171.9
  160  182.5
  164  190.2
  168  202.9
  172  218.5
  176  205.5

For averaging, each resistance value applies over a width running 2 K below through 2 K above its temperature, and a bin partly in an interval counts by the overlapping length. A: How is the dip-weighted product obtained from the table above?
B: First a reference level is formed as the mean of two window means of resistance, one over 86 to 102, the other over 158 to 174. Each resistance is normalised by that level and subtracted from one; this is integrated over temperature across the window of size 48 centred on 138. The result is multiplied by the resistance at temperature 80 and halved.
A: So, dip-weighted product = 1483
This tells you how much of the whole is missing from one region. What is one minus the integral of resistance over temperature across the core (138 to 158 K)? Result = -2503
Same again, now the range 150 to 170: -3574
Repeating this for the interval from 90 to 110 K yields -2701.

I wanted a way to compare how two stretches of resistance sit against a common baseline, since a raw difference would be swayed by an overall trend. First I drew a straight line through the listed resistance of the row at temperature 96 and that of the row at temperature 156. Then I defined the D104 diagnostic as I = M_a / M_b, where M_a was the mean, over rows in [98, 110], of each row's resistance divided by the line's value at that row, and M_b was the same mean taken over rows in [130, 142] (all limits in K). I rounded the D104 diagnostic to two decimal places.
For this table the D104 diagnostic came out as 1.34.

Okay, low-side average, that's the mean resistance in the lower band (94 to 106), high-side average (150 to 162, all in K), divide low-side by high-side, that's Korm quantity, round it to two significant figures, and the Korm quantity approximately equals 0.66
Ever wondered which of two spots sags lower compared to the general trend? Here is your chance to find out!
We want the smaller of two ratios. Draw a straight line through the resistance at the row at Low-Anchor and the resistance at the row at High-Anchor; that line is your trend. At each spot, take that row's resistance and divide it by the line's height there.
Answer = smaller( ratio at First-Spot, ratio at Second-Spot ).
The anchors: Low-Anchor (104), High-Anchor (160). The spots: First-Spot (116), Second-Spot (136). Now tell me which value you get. 0.71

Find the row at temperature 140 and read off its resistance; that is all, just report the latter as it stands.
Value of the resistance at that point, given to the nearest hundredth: 96.96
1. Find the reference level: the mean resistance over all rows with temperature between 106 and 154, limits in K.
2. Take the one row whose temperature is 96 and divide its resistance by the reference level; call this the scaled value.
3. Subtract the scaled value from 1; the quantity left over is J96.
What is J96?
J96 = -0.1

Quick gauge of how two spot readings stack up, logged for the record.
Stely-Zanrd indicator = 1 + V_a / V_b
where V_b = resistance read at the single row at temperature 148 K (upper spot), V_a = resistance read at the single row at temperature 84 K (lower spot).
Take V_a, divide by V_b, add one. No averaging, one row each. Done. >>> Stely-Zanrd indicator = 2.8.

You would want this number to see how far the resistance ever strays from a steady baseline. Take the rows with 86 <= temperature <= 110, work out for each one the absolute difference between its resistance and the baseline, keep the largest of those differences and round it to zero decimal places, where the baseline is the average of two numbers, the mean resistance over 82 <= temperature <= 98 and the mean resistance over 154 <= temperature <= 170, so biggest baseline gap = 92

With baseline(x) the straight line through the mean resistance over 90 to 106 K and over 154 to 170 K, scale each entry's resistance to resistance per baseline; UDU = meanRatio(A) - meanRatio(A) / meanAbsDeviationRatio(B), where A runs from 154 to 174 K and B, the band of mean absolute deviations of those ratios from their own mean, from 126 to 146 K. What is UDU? -19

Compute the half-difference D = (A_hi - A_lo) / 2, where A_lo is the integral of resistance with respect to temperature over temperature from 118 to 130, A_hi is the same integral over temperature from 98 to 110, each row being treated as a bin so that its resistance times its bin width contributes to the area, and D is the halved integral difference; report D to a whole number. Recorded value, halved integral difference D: 60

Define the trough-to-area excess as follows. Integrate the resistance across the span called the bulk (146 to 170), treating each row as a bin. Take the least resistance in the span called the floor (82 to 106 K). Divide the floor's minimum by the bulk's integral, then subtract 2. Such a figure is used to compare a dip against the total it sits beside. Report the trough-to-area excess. -1.98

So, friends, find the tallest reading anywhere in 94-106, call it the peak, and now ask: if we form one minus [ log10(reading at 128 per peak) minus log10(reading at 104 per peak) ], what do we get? 1.00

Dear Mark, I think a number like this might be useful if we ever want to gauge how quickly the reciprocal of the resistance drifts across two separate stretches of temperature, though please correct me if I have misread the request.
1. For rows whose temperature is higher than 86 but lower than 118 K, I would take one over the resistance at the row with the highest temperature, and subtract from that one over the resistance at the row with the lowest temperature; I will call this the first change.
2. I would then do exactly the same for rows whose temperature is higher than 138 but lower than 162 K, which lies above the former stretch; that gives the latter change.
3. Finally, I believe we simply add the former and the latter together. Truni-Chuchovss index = -0.002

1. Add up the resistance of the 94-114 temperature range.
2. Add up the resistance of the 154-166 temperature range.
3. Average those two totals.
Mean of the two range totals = 591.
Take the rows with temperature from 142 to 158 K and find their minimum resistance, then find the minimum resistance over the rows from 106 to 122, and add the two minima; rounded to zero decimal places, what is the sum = 211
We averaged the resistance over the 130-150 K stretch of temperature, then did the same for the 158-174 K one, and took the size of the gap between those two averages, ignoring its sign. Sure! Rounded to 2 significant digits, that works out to 94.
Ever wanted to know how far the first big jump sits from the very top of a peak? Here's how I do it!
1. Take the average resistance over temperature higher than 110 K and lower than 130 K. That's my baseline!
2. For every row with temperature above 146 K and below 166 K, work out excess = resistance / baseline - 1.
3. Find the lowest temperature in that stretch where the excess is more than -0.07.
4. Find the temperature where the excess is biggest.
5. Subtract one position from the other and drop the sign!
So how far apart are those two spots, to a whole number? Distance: 12 K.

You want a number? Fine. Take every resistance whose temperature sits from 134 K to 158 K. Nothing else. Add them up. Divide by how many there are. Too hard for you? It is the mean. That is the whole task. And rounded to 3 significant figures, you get 122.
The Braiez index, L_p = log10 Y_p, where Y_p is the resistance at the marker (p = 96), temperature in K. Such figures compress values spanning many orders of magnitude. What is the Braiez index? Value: 2.11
